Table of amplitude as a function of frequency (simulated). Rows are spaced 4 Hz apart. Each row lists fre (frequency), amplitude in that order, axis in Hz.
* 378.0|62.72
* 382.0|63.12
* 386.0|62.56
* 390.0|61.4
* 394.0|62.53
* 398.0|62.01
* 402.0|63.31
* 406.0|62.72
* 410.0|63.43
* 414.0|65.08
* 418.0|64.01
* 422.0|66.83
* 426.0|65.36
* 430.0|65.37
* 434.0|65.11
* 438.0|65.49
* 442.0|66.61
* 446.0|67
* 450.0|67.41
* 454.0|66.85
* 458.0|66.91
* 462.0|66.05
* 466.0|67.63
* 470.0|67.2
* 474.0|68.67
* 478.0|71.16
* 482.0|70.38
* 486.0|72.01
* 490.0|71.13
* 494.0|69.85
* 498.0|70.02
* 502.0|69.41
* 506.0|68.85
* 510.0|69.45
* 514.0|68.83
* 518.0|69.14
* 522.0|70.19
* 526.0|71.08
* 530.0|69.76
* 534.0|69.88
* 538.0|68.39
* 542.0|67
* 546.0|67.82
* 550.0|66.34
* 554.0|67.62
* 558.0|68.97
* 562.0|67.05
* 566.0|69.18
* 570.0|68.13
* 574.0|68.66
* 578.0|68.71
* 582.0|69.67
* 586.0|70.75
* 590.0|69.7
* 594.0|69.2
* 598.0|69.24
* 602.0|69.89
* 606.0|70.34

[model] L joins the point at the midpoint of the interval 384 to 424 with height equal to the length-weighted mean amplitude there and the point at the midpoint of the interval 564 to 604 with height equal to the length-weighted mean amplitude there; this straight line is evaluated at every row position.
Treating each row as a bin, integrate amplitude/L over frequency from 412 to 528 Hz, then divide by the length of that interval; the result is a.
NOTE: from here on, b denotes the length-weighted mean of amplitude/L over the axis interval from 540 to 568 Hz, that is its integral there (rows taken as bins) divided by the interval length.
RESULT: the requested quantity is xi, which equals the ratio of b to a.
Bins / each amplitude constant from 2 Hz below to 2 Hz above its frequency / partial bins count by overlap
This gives 0.96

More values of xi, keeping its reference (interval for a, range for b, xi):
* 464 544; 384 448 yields 0.97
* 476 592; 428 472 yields 1.00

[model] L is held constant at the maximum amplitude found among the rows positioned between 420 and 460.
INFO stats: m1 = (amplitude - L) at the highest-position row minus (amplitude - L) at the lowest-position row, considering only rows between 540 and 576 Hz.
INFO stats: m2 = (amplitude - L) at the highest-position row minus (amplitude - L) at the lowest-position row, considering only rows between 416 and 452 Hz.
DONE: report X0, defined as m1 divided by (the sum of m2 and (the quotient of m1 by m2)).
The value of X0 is 0.43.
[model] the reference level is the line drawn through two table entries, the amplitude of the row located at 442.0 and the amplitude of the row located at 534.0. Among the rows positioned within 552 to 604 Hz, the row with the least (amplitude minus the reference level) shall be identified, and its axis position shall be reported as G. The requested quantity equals 562.0 Hz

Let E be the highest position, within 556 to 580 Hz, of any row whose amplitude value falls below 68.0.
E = 562.0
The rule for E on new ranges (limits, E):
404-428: 426.0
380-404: 402.0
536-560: 554.0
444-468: 466.0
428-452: 450.0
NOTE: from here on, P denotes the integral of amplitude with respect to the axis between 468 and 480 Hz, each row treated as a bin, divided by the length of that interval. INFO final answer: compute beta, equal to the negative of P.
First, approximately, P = 69.0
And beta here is -69.0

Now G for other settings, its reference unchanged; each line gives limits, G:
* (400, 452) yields 406.0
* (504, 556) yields 550.0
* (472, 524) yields 514.0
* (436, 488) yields 462.0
